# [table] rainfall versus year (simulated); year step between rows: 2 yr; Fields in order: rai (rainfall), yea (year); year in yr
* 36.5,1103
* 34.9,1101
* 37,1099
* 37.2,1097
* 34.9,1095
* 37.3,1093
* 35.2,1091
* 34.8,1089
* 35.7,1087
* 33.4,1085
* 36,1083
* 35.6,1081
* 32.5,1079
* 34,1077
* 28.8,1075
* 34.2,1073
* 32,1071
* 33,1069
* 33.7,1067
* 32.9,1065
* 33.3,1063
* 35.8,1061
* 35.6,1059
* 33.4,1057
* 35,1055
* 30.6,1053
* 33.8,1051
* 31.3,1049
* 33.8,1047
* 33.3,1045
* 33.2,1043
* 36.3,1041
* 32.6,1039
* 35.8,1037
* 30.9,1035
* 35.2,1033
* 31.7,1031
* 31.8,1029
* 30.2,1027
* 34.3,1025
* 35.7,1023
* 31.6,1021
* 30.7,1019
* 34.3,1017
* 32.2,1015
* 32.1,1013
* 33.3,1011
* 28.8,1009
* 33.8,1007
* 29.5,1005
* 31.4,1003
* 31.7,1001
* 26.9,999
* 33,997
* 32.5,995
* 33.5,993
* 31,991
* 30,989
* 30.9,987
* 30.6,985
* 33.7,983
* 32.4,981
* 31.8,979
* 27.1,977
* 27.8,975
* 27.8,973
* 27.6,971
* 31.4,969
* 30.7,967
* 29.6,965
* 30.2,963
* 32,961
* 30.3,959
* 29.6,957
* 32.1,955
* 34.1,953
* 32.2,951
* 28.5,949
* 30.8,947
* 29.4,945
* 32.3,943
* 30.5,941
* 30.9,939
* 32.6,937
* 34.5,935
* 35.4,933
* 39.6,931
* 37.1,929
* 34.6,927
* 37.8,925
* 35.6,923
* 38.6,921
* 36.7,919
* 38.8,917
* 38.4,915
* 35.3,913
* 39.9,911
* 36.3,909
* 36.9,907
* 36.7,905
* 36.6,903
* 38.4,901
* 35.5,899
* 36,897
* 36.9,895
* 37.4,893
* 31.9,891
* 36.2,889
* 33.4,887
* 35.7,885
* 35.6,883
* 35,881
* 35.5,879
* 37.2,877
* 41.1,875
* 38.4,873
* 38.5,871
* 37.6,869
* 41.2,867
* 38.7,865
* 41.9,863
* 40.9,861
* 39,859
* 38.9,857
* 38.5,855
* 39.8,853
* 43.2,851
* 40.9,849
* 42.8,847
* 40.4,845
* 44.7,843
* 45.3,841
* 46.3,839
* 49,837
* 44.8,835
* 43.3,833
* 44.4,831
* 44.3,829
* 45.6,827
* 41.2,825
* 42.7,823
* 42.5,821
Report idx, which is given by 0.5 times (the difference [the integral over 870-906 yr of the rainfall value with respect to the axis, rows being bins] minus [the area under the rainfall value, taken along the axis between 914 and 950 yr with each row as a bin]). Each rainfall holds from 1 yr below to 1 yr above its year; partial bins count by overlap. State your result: 34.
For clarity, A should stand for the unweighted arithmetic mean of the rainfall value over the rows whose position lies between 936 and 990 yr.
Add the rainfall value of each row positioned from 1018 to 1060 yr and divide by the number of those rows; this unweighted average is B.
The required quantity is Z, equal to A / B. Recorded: 0.92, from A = 31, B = 33.2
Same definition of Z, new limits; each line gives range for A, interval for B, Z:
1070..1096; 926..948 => 1.02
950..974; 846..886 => 0.79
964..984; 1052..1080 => 0.90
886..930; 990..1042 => 1.13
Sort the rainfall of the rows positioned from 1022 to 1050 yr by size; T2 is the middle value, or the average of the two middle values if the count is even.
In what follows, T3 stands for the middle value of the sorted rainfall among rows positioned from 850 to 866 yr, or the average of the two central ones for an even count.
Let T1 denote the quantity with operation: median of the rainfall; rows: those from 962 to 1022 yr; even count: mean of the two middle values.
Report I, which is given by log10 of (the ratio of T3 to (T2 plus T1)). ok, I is -0.214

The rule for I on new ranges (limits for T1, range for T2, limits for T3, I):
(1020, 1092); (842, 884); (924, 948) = -0.335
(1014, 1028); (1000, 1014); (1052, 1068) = -0.280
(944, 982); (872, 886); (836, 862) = -0.208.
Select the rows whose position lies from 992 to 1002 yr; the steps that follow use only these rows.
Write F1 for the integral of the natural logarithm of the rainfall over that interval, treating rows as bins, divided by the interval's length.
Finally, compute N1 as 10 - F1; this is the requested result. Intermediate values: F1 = 3.45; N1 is 6.55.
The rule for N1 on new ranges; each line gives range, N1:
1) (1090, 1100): 6.41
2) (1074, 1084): 6.50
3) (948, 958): 6.56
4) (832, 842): 6.18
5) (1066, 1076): 6.53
